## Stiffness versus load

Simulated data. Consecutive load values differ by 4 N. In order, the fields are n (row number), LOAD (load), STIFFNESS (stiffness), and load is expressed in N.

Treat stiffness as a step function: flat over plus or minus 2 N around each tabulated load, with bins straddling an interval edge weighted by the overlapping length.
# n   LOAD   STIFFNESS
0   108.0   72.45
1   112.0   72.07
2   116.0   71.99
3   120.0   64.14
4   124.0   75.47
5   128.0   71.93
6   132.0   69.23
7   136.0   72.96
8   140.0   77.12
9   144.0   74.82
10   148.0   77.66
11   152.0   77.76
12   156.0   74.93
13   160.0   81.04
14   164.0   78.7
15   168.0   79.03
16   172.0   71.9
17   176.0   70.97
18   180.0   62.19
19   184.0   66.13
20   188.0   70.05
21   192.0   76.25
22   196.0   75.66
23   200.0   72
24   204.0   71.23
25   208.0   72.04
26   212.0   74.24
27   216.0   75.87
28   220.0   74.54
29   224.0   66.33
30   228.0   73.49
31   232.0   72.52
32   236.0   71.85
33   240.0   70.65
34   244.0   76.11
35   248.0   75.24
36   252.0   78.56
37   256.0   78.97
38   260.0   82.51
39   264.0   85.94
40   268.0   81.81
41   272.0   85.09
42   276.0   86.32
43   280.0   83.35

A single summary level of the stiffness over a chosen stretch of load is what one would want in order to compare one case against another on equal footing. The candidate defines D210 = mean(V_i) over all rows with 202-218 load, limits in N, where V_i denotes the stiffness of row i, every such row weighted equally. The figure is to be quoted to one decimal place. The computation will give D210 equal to 73.3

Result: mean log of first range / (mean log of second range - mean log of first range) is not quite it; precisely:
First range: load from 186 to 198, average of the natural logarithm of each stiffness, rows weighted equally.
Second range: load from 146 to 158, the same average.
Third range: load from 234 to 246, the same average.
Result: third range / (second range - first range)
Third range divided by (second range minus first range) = 114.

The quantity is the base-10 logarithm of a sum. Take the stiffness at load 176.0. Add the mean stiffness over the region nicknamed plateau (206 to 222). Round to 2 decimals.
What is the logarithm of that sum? 2.16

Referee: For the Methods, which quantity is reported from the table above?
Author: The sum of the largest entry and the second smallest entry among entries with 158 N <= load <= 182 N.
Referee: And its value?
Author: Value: 152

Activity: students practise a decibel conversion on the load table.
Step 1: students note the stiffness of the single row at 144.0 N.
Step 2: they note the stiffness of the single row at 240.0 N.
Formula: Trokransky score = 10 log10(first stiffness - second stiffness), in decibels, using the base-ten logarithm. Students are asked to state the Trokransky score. 6.2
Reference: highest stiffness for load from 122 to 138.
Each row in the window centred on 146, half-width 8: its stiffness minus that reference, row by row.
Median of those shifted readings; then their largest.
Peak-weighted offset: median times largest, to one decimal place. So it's 4.4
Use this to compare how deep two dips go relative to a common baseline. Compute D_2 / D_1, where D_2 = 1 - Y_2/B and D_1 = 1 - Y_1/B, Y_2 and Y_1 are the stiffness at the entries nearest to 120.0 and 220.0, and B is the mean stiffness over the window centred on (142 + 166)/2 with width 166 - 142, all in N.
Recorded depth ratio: 4.5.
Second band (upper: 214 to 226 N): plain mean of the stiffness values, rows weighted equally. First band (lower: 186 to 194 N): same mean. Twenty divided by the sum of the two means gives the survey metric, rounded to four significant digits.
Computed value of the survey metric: 0.1376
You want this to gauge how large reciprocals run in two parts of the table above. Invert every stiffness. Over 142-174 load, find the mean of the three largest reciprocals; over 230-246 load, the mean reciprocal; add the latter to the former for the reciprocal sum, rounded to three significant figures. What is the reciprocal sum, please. 0.0273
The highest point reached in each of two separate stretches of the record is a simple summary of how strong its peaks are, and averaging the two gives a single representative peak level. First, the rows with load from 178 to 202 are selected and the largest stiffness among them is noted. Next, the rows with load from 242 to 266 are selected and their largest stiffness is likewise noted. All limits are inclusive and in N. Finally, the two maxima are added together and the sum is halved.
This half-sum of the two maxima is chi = 81.1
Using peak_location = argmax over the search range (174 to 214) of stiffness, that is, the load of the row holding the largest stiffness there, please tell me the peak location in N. 192.0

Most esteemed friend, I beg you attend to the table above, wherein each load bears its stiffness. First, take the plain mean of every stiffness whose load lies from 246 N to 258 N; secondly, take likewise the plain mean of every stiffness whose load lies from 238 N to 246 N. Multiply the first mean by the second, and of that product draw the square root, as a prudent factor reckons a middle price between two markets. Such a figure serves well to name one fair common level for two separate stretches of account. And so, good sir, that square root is 75.5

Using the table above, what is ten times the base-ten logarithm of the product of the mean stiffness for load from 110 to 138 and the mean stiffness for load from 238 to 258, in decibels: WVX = 37.3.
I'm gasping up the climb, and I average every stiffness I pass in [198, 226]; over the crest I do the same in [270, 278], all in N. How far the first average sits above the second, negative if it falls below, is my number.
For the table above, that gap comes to -13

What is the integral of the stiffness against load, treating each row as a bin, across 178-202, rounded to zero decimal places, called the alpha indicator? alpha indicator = 1689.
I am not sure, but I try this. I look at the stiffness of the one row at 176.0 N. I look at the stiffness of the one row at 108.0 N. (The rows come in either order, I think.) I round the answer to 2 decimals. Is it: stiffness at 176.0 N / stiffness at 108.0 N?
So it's 0.98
